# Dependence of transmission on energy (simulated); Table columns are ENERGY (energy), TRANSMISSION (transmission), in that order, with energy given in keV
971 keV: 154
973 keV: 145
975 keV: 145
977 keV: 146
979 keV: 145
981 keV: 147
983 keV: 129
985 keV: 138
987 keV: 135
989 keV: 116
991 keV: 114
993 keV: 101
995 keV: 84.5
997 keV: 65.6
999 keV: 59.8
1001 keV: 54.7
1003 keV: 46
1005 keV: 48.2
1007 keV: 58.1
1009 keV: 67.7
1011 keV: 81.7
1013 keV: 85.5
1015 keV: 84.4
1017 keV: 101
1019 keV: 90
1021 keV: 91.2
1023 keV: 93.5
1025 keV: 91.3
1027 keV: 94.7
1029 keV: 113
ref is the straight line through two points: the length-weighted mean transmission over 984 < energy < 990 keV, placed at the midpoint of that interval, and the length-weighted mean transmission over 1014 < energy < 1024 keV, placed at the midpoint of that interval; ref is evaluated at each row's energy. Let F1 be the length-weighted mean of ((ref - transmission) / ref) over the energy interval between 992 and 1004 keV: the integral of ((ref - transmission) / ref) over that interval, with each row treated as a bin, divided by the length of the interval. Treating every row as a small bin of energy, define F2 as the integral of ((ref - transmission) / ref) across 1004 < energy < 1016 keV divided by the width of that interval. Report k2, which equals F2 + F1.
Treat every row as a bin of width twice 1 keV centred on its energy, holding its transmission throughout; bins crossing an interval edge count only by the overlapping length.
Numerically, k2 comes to 0.7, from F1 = 0.4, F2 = 0.303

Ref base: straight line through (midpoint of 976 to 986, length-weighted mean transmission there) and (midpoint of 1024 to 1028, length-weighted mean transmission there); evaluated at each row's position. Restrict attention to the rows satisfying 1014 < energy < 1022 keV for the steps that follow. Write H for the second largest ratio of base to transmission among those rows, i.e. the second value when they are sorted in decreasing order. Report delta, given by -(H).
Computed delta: -1.1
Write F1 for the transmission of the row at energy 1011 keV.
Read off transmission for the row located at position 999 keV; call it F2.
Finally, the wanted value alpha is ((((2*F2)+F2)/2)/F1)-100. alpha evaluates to -98.9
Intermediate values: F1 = 81.7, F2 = 59.8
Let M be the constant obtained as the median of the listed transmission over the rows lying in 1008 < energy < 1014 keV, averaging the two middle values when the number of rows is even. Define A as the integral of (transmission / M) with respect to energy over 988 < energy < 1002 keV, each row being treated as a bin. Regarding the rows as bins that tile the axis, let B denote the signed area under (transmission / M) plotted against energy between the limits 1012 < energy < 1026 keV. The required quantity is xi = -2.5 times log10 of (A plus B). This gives -3.70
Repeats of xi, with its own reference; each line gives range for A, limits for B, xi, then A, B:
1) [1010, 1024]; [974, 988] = -3.99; 15.4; 24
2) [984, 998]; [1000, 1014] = -3.67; 18.5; 11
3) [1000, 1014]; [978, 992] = -3.81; 10.8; 23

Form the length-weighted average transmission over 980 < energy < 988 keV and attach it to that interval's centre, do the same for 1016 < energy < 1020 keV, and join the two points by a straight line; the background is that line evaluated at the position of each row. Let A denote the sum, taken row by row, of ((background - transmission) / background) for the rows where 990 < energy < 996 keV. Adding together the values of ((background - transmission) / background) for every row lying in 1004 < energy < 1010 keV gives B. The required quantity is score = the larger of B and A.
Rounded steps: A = 0.6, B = 1.40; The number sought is 1.40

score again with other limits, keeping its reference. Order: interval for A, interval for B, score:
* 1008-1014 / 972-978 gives 0.74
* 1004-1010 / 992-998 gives 1.40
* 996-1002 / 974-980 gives 1.49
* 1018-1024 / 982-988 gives 0.04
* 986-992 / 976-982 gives 0.22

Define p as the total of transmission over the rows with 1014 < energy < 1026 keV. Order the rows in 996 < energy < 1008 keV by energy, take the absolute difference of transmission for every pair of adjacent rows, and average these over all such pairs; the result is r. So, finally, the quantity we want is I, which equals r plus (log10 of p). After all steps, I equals 9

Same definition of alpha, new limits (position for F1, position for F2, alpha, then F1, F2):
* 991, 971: -98.0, 114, 154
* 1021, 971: -97.5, 91.2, 154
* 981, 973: -98.5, 147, 145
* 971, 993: -99.0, 154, 101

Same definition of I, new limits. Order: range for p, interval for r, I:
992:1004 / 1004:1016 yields 10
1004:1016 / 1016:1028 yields 7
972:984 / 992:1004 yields 14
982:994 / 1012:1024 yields 9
